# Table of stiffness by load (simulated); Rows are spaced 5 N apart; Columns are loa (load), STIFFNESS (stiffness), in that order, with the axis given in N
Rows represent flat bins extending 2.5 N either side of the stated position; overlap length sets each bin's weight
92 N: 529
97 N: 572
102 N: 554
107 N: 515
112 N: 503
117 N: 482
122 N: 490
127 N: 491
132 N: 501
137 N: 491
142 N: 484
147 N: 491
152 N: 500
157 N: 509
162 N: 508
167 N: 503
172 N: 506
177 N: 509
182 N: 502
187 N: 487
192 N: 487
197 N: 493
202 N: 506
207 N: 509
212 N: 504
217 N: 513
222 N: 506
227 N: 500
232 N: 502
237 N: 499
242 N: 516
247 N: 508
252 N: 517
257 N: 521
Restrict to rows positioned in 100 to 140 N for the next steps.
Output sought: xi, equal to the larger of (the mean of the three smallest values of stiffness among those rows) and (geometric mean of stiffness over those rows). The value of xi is 503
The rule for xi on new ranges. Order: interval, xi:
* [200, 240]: 505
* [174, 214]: 500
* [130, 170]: 498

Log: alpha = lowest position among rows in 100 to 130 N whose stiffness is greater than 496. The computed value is 102 N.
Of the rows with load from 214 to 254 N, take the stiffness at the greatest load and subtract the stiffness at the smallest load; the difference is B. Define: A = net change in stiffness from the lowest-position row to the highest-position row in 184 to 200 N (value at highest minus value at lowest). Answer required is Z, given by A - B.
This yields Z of 2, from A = 6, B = 4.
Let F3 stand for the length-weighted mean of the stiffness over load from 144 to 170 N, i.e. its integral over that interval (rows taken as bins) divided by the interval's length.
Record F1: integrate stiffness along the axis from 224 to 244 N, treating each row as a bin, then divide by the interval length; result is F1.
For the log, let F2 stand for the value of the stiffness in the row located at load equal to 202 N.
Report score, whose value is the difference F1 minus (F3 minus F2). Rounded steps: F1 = 504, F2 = 506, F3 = 502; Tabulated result 508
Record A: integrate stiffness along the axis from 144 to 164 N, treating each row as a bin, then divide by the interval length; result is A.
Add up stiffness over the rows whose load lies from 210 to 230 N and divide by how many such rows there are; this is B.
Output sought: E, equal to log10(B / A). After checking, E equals 0.004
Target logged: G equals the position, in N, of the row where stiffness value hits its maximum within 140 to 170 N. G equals 157 N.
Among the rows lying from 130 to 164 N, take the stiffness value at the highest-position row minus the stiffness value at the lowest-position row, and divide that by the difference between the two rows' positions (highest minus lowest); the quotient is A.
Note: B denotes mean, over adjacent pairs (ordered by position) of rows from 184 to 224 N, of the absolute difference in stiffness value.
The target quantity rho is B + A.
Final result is 6.4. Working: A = 0.2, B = 6.1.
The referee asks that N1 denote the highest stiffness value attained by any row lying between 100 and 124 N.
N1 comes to 554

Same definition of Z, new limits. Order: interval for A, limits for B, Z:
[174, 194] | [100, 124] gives 42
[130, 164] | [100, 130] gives 70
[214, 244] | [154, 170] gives 9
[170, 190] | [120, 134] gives -30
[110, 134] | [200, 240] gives 5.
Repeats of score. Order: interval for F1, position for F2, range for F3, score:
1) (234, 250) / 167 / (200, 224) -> 503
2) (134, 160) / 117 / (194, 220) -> 473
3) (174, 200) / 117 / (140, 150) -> 490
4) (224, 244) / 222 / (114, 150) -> 520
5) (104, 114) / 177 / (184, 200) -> 531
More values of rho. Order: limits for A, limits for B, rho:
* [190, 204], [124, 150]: 10.4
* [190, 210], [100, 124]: 21.5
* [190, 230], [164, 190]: 7.4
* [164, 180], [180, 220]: 7.9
